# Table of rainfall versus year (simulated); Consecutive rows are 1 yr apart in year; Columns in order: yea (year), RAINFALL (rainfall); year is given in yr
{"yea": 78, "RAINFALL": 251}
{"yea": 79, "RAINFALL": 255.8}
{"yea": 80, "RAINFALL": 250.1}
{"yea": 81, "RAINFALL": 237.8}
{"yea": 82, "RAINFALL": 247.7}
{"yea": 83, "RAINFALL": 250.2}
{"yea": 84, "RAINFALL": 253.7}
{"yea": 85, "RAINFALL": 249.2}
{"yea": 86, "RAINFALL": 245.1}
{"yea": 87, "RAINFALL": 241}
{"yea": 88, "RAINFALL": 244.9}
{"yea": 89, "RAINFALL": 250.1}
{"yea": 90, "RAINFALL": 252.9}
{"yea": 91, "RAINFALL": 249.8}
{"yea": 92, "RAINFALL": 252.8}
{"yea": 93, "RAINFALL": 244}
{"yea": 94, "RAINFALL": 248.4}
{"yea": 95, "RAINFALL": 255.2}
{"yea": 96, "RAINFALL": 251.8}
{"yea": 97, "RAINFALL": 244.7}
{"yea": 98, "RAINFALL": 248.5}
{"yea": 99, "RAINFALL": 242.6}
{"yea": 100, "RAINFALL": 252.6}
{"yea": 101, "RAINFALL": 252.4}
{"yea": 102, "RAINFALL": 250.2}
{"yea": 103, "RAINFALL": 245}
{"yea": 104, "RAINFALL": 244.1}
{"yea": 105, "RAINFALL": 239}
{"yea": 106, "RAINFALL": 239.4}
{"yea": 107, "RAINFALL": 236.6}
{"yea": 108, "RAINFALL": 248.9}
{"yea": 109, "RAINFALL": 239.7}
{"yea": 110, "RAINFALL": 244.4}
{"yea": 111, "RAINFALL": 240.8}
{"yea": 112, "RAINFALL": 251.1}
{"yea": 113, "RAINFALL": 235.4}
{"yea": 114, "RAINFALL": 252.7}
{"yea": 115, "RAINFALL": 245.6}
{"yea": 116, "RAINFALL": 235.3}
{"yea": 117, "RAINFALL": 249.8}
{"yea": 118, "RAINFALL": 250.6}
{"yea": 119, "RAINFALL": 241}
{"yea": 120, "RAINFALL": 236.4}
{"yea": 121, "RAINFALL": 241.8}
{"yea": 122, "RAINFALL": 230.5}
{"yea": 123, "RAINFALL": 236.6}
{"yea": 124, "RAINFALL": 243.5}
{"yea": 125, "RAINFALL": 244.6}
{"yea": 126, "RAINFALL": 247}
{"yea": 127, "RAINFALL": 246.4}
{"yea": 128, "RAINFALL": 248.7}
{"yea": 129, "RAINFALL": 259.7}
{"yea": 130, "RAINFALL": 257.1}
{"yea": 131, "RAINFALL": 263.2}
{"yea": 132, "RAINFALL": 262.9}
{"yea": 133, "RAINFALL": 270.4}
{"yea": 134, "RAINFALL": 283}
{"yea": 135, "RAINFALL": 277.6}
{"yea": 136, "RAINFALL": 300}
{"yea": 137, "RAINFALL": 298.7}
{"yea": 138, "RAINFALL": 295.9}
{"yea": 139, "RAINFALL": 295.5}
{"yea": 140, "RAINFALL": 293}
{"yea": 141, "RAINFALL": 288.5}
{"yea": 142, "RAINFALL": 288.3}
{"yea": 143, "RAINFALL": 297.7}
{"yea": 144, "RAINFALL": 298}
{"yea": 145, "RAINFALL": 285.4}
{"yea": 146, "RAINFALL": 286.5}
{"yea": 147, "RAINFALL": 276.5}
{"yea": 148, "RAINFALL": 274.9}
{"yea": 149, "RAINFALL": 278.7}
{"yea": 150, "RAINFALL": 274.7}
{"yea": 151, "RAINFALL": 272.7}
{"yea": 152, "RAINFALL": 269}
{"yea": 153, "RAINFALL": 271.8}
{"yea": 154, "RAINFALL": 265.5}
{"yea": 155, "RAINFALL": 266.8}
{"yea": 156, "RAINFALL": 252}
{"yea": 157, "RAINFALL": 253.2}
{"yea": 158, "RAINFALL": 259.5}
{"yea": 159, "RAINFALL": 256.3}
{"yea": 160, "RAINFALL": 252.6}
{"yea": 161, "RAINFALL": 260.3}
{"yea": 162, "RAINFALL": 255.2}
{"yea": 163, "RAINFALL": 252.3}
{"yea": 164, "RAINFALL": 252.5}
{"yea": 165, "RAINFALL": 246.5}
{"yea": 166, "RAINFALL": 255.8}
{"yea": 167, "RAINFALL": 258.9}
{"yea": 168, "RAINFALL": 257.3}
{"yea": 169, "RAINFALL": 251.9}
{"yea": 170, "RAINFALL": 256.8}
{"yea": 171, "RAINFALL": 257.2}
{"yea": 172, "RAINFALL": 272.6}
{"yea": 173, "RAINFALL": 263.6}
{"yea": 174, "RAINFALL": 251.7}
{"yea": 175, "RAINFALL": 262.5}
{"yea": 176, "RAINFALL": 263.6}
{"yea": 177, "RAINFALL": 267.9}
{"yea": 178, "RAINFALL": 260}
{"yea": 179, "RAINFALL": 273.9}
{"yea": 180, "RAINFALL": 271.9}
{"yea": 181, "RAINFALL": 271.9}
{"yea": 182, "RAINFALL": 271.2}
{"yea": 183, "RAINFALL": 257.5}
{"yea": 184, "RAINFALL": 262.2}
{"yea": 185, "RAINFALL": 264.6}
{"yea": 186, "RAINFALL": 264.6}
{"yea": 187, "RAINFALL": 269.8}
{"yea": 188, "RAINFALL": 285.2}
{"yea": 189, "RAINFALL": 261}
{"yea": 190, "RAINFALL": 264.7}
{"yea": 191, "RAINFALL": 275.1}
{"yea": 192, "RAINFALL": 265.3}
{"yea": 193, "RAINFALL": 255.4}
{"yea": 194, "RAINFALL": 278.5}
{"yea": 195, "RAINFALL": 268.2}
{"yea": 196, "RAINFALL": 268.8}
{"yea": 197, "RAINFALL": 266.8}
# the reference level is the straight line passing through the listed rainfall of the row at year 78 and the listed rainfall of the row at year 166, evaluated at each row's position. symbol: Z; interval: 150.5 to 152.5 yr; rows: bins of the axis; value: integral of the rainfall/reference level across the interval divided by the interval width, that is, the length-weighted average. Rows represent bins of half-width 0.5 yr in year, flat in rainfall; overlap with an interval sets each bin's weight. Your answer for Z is 1.06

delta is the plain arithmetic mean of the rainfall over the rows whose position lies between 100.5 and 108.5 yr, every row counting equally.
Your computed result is 244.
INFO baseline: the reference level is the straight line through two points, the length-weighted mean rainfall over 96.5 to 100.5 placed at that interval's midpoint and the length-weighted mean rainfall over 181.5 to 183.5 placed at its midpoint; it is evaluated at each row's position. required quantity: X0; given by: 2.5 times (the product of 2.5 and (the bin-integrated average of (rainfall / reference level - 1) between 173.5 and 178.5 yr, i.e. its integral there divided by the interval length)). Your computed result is -0.04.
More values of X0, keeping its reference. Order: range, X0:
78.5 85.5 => 0.14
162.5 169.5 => -0.18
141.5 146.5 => 0.85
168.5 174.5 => -0.07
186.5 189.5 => 0.15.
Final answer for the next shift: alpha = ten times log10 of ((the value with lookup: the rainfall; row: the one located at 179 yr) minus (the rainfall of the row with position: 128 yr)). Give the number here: 14.0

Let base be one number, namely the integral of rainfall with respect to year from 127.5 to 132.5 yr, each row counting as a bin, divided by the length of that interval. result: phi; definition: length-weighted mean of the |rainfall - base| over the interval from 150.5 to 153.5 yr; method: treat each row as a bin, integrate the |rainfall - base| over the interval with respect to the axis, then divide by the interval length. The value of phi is 12.8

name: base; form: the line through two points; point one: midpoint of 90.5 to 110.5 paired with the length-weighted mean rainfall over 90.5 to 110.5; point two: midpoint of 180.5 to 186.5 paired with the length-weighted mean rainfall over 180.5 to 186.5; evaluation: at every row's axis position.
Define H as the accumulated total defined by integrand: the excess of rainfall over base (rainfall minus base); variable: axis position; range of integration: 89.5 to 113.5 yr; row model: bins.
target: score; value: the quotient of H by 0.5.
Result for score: -23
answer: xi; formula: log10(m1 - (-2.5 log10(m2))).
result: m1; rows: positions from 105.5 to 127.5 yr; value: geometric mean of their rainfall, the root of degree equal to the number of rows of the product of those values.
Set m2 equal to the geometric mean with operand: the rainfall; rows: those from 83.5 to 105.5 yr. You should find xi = 2.40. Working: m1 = 243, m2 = 248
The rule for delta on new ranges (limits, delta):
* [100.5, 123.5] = 243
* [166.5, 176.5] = 260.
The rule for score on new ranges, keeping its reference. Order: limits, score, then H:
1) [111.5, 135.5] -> -61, -30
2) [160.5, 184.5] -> -106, -53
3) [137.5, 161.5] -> 861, 430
